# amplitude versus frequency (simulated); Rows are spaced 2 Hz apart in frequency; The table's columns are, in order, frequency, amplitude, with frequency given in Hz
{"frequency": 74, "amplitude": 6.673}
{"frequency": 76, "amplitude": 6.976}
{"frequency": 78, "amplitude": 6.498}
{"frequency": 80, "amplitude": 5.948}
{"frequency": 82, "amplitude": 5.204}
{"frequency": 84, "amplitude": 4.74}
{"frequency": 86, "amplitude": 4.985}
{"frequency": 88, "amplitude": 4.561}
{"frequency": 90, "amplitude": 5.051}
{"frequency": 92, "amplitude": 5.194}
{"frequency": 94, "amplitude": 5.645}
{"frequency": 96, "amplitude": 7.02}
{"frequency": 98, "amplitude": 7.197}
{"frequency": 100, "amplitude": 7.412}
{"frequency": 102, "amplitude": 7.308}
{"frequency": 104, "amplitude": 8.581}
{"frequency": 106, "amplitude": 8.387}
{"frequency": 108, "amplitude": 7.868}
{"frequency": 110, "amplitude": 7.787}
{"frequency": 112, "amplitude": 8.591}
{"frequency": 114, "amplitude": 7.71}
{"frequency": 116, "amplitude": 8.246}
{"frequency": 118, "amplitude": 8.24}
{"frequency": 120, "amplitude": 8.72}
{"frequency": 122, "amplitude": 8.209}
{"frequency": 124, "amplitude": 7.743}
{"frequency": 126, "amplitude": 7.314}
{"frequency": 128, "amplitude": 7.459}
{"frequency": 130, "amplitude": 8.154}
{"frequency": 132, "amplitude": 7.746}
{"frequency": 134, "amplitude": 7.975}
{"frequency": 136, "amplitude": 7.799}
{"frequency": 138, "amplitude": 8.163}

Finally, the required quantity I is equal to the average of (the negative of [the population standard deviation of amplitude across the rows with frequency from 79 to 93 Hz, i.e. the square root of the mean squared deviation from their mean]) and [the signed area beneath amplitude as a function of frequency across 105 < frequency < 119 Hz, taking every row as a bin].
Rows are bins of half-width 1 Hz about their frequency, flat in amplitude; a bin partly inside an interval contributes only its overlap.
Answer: 56.6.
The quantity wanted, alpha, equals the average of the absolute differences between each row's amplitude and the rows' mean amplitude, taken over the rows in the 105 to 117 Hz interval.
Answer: 0.3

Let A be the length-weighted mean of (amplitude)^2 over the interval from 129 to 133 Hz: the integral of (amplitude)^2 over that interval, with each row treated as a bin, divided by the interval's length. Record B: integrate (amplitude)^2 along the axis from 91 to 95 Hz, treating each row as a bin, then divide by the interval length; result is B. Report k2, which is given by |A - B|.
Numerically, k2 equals 34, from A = 63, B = 29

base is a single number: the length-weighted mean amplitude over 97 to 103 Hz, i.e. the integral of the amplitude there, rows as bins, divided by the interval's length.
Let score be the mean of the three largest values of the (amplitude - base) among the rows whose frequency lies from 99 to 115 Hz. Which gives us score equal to 1.2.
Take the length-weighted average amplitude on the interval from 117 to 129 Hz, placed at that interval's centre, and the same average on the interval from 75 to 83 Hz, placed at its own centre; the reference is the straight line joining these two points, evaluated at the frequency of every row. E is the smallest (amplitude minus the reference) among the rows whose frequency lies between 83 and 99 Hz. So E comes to -2.0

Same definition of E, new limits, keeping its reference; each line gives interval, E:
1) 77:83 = -1.1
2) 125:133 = -0.8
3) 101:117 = 0.1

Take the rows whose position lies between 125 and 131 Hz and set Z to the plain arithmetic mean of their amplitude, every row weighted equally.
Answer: 7.6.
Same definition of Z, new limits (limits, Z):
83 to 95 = 5.0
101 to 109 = 8.0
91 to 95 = 5.4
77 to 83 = 5.9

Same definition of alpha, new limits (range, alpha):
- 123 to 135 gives 0.2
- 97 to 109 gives 0.5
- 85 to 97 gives 0.6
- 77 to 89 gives 0.6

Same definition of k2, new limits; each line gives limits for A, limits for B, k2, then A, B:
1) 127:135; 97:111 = 0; 61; 61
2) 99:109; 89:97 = 29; 63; 33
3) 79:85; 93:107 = 27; 28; 55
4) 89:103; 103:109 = 27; 42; 69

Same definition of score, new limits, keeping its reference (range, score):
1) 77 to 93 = -1.4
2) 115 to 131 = 1.1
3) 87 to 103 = 0.0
